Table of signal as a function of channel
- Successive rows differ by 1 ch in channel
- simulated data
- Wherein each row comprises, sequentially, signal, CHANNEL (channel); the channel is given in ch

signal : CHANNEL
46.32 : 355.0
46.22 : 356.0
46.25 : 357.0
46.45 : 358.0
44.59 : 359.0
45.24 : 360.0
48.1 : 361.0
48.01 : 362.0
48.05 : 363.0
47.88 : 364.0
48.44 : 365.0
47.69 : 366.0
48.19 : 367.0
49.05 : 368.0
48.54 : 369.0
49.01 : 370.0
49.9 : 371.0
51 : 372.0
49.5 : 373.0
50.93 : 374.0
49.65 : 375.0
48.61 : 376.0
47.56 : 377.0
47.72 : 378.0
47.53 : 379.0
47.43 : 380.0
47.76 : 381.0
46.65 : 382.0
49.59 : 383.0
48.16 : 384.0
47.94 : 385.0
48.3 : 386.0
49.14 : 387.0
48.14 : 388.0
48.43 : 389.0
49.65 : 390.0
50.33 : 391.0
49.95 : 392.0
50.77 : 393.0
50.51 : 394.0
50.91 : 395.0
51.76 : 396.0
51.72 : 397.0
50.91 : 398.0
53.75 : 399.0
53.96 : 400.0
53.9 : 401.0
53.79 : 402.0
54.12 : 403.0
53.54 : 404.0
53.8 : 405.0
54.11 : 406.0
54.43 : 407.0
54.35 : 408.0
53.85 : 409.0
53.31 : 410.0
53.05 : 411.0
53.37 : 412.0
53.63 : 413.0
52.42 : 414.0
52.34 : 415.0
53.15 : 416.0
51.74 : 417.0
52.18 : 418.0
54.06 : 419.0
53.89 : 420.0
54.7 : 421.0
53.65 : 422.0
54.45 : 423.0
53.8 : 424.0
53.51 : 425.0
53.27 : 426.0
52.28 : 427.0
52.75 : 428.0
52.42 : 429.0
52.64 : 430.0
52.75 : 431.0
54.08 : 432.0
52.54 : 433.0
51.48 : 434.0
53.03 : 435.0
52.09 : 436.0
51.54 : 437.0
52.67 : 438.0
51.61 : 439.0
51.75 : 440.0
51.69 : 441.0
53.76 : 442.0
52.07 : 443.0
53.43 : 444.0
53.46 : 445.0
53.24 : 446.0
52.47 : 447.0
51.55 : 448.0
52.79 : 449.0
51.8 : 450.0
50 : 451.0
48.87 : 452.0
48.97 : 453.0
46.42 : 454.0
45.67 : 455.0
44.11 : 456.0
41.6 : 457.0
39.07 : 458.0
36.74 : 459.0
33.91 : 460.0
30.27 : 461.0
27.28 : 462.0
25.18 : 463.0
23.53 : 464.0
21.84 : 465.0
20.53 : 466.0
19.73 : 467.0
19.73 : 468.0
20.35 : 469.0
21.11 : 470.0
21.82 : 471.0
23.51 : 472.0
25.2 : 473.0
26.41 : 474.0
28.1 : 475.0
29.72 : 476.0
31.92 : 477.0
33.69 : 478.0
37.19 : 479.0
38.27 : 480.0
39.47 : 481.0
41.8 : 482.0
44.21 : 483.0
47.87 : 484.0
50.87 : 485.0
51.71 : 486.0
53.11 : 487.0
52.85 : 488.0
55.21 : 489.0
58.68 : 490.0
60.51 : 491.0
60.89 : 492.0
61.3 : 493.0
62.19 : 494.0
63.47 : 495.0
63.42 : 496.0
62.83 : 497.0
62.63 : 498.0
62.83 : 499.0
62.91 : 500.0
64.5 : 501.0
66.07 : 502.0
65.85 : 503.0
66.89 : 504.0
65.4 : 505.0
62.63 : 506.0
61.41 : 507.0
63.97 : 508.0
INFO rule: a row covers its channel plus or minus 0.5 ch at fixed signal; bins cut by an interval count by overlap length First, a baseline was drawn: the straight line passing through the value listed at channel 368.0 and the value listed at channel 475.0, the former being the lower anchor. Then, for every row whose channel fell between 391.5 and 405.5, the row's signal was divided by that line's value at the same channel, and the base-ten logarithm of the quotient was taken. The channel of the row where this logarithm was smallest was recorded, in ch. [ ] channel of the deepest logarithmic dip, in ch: 392.0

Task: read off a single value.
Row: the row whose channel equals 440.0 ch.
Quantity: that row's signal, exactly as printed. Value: 51.75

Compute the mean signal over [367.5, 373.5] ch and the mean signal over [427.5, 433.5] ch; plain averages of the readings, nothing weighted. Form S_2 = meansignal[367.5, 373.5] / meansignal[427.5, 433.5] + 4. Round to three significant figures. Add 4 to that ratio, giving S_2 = 4.94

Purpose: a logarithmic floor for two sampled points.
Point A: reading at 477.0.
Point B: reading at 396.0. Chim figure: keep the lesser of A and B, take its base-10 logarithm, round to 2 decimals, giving 1.50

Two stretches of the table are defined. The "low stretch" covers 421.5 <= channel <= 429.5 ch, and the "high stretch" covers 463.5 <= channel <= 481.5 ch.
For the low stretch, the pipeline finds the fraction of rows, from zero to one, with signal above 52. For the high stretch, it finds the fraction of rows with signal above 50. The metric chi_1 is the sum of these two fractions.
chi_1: 1.0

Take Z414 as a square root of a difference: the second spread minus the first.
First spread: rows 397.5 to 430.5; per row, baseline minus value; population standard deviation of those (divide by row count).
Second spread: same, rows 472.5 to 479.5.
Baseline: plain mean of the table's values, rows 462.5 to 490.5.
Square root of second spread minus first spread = 1.8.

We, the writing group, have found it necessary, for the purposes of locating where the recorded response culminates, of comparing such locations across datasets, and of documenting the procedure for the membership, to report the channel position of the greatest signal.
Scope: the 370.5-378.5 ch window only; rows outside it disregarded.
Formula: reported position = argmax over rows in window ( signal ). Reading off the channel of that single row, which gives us 372.0 ch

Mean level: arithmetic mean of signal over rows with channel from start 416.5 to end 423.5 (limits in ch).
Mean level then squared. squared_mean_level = 2865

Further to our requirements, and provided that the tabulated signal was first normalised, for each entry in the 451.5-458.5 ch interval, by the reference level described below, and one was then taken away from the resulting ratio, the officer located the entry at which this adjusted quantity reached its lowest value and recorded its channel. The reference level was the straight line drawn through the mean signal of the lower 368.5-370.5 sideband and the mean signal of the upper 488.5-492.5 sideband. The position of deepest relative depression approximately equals 458.0 ch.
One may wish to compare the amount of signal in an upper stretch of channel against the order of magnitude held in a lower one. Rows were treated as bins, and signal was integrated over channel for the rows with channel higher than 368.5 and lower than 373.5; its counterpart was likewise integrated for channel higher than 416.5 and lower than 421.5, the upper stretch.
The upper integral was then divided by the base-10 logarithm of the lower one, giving 111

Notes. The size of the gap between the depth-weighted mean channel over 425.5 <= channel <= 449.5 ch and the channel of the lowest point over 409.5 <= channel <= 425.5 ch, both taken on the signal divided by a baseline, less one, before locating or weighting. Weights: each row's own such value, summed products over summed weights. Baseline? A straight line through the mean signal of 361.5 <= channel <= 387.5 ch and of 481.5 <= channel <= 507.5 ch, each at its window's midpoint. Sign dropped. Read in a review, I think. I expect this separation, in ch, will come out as 23.5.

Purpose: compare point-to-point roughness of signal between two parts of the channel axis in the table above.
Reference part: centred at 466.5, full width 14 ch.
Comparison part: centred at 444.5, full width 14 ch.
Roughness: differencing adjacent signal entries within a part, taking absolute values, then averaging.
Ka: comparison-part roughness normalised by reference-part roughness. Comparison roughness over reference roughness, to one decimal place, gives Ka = 0.6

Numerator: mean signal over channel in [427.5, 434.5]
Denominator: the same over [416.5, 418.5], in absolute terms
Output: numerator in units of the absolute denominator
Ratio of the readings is 1.01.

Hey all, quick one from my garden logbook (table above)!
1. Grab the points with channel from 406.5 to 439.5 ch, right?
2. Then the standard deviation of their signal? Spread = 0.9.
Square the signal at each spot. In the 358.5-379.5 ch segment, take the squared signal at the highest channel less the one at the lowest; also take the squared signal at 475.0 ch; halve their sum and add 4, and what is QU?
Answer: 534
